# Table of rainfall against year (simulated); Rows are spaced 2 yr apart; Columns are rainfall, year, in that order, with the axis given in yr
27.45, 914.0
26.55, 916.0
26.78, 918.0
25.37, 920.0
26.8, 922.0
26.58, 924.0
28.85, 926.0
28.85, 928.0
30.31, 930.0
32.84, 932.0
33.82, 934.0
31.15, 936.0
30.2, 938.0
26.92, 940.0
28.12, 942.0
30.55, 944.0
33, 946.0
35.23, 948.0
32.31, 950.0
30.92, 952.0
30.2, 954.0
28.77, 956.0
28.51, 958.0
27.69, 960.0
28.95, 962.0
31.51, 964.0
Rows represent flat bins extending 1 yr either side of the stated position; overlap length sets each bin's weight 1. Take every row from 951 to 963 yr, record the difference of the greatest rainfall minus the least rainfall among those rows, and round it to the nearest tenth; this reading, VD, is 3.2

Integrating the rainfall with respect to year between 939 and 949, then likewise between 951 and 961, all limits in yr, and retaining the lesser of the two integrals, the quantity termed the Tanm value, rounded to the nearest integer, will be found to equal 292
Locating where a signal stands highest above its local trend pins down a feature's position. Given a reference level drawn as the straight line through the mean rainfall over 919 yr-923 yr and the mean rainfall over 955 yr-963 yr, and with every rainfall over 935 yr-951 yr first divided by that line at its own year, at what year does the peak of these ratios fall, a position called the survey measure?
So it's 948.0 yr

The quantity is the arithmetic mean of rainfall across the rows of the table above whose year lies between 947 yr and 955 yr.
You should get 32.2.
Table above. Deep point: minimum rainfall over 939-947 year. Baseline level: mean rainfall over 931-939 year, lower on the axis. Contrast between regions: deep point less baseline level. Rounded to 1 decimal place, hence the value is -5.1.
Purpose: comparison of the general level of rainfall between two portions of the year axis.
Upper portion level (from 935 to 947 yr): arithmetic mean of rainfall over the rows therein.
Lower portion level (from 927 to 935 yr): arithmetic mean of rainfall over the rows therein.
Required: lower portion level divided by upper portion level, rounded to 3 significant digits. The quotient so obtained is 1.05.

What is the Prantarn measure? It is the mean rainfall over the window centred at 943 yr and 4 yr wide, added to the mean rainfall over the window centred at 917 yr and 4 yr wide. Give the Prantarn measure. 56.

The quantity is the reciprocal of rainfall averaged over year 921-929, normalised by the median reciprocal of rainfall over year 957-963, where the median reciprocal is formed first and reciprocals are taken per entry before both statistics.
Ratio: 1.03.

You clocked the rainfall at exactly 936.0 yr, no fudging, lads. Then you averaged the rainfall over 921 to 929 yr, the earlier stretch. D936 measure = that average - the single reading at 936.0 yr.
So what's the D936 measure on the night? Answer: -3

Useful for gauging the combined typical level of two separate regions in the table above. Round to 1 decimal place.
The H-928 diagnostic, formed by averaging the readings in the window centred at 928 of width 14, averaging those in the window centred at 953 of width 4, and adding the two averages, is 60.3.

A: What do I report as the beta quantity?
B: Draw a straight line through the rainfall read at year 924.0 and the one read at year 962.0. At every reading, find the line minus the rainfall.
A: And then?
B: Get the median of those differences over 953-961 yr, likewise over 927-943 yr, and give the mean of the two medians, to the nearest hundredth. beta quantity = -1.53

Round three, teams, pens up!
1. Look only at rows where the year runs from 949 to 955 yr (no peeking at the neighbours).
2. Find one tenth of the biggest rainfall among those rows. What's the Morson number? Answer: 3.23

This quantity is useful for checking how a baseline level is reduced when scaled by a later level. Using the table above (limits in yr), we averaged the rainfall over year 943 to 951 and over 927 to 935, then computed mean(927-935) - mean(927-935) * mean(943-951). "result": -999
